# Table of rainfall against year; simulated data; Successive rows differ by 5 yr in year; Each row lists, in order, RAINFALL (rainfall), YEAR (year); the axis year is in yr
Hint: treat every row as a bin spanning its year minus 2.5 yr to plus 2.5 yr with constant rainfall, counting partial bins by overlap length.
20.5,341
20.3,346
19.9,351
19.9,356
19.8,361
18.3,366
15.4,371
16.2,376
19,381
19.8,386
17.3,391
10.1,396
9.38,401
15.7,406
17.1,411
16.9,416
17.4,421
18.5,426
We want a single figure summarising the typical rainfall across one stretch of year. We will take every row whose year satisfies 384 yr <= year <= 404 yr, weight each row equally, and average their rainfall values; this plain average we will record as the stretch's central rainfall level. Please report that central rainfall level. 14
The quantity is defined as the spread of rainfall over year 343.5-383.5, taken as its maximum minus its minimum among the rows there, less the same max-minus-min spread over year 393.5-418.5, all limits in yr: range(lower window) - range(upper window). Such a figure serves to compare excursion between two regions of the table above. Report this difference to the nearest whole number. -3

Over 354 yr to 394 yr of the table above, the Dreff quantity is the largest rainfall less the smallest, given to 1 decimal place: 4.5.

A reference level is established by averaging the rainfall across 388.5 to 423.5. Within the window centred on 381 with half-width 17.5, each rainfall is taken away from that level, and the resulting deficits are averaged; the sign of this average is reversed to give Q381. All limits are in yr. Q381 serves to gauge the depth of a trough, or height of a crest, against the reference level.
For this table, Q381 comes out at 1.7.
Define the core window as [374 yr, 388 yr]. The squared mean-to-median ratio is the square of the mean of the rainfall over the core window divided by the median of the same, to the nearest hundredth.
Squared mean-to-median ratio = 0.93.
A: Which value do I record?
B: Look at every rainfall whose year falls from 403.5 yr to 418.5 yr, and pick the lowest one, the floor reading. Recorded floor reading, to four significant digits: 15.70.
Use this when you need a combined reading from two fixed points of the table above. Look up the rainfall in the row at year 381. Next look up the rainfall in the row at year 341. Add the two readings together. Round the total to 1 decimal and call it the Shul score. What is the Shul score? 39.5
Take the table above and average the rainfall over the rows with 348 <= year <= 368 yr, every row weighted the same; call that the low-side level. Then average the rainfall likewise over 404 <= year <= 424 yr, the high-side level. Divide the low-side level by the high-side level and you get 1.16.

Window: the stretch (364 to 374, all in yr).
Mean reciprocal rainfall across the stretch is 0.060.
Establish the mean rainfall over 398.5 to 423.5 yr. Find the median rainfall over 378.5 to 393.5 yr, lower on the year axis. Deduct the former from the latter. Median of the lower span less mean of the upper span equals 4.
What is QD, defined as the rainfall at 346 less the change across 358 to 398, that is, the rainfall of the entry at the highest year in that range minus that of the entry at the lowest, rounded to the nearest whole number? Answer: 30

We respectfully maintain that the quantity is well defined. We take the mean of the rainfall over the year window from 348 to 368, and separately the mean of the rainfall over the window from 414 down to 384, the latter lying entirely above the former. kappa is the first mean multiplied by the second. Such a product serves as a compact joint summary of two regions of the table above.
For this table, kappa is 290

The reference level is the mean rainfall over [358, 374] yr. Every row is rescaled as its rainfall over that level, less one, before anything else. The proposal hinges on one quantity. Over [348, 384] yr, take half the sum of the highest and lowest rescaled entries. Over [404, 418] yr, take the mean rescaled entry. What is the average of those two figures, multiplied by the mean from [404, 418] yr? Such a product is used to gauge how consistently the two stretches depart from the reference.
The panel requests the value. 0.0029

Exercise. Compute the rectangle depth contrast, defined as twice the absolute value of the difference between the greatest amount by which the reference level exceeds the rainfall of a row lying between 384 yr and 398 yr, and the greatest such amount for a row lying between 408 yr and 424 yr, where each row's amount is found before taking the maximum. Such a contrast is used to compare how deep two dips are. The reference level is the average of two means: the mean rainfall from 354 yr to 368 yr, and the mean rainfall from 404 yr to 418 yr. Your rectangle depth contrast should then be 14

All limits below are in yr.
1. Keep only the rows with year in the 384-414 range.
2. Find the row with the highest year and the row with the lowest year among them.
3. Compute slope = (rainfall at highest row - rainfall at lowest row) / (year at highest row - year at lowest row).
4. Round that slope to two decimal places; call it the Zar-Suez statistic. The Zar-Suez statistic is -0.11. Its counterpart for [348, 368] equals -0.11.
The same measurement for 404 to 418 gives 0.12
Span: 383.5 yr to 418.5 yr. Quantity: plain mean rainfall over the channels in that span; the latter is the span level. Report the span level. 15.2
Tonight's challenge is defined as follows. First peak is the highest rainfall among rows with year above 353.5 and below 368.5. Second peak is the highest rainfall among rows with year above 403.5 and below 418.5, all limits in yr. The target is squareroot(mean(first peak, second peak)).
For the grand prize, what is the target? 4.30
